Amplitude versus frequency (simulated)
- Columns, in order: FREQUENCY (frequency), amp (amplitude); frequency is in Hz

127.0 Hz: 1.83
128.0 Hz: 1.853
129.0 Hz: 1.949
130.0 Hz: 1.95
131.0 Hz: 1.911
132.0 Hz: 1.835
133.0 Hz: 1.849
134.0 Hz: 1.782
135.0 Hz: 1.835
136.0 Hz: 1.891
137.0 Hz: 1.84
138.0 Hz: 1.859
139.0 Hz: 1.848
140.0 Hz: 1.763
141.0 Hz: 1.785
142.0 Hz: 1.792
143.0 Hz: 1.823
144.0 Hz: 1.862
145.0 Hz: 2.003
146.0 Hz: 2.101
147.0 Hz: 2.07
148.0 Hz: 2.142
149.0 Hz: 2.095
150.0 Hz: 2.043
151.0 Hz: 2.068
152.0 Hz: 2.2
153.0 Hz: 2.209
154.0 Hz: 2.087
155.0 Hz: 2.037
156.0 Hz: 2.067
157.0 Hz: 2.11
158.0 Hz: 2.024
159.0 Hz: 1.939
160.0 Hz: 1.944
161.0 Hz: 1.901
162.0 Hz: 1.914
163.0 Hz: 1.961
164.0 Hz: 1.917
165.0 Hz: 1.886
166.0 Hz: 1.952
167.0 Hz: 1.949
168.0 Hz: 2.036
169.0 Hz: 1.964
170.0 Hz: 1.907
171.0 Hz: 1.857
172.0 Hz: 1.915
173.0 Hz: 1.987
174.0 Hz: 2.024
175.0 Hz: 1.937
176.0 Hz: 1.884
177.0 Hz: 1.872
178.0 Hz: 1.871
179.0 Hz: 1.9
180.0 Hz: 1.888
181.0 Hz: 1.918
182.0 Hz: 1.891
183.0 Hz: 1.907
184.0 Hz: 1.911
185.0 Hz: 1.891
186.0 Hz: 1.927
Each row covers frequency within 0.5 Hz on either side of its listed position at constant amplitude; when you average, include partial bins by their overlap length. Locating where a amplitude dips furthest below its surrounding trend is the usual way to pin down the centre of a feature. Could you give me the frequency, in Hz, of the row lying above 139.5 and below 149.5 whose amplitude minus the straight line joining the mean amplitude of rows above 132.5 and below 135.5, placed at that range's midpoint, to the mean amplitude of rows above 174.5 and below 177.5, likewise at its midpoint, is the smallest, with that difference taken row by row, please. 140.0 Hz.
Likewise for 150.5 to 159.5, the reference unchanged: 159.0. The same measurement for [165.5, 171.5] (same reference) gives 171.0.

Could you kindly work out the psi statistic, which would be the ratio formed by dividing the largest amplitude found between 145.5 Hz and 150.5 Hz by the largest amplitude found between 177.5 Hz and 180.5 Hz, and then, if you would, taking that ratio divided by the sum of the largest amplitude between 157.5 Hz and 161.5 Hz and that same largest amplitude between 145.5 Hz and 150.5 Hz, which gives 0.27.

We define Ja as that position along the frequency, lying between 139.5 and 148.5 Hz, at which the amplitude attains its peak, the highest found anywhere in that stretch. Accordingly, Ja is 148.0 Hz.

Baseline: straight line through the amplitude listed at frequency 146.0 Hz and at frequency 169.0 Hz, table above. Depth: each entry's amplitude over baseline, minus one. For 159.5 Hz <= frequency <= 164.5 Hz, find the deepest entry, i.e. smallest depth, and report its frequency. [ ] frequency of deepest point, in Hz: 161.0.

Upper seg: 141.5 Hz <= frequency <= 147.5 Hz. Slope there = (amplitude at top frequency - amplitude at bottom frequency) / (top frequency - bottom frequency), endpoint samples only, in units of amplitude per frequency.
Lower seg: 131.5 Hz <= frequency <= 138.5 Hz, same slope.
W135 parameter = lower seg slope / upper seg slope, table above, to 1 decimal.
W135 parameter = 0.1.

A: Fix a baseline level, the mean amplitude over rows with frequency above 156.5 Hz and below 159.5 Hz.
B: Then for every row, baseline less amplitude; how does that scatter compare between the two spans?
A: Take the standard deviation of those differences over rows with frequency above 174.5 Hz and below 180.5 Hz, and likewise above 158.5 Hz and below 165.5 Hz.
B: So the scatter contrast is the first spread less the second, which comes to -0.002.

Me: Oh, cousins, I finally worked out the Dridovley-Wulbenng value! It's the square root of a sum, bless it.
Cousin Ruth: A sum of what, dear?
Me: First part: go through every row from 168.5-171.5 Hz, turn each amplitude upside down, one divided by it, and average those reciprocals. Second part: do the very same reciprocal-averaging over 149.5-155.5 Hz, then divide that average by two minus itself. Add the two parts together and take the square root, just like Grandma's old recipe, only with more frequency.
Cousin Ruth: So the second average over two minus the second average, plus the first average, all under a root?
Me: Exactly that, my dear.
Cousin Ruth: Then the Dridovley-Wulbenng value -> 0.914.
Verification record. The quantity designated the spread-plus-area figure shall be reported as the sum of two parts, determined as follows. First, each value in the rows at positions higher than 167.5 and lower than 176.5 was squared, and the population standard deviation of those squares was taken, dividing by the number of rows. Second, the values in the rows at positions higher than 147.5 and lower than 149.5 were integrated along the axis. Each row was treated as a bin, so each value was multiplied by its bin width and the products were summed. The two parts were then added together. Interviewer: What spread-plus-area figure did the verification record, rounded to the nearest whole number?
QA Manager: 4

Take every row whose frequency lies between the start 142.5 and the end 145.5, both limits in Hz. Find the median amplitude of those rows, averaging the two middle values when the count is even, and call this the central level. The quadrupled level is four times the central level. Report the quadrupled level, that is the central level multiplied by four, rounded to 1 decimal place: 7.4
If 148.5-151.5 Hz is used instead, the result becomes 8.3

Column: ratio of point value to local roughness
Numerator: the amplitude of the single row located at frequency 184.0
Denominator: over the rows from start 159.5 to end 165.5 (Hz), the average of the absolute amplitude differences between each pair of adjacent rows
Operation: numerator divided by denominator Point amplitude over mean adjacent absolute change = 54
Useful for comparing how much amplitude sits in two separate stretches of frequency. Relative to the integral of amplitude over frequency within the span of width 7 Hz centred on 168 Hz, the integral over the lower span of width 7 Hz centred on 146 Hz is 1.0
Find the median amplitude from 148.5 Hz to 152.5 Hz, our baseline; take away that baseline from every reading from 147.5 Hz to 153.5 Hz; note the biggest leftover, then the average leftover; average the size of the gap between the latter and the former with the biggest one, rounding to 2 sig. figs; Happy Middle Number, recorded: 0.11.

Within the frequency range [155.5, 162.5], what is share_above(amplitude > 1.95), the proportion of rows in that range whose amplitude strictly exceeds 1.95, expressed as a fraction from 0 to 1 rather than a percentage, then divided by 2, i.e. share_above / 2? 0.21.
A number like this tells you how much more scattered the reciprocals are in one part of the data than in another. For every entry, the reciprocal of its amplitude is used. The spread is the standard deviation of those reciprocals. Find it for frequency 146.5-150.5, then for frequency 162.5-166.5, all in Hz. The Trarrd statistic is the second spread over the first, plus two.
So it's 3.0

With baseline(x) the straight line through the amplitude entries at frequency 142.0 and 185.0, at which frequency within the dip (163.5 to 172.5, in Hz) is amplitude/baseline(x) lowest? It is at 171.0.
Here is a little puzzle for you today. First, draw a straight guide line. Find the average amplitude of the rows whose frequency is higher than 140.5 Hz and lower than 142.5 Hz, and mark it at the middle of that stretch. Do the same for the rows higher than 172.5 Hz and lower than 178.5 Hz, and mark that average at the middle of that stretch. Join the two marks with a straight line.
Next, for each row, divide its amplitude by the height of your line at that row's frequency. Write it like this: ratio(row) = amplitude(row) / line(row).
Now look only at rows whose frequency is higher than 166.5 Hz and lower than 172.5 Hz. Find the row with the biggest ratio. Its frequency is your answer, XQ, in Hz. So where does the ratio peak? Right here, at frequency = 168.0 Hz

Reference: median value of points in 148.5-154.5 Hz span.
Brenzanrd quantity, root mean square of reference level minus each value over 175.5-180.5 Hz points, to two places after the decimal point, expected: 0.21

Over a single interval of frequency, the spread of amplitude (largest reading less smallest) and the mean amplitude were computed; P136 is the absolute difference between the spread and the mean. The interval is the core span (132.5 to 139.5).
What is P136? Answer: 1.73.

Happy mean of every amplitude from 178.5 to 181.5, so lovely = 1.90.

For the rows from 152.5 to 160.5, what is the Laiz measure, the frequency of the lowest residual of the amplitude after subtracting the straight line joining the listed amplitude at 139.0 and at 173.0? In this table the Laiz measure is 159.0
